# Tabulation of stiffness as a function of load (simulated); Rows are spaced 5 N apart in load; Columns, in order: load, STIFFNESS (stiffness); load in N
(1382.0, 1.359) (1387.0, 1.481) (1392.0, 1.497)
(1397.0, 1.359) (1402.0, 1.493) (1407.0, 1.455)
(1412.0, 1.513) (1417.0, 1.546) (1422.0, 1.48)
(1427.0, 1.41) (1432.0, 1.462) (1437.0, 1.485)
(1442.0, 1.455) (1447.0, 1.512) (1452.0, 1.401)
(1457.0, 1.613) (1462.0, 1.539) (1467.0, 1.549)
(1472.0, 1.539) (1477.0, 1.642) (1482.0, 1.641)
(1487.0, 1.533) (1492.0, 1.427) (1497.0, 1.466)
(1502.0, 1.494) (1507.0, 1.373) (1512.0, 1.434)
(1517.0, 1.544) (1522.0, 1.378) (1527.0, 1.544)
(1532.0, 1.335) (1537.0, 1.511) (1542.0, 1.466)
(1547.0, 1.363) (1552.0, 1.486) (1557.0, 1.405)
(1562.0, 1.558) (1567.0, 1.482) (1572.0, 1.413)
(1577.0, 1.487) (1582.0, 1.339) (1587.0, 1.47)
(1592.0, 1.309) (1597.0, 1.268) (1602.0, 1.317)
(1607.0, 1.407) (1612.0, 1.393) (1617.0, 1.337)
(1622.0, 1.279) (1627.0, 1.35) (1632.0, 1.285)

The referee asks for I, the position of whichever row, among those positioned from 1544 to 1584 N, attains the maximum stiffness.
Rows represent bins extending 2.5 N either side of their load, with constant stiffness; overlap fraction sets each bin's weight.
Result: 1562.0 N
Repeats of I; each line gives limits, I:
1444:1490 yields 1477.0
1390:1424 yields 1417.0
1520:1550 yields 1527.0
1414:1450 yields 1417.0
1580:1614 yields 1587.0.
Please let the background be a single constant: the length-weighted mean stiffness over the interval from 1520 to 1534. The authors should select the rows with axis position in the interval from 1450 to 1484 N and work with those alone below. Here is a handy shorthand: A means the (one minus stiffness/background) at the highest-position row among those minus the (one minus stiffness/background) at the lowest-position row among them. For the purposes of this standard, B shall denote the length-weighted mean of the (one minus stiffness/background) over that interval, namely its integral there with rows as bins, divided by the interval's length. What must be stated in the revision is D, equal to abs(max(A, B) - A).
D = 0.07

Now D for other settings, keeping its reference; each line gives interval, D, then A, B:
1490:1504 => 0.02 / -0.05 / -0.027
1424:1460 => 0.10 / -0.14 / -0.038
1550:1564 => 0.01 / -0.05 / -0.040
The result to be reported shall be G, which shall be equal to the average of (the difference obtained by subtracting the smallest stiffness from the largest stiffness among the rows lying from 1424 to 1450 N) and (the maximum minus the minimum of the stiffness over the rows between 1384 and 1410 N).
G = 0.120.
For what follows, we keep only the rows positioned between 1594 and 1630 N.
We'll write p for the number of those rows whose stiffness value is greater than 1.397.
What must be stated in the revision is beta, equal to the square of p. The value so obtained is 1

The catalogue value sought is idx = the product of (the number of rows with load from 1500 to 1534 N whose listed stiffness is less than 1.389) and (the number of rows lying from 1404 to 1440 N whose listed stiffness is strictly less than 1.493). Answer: 15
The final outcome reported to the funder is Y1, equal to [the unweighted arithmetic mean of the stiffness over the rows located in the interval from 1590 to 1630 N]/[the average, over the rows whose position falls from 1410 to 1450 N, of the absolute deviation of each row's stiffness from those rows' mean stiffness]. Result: 43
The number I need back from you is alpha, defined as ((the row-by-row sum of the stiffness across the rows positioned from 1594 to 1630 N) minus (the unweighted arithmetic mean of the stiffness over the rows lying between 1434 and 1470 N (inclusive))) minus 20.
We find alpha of -12.2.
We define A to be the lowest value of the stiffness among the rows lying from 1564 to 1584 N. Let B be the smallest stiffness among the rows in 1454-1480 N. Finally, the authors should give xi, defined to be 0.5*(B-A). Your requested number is 0.10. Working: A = 1.339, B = 1.539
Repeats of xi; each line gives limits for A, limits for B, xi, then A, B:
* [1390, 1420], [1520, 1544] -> -0.01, 1.359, 1.335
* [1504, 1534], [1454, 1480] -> 0.10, 1.335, 1.539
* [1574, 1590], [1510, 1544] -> 0.00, 1.339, 1.335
